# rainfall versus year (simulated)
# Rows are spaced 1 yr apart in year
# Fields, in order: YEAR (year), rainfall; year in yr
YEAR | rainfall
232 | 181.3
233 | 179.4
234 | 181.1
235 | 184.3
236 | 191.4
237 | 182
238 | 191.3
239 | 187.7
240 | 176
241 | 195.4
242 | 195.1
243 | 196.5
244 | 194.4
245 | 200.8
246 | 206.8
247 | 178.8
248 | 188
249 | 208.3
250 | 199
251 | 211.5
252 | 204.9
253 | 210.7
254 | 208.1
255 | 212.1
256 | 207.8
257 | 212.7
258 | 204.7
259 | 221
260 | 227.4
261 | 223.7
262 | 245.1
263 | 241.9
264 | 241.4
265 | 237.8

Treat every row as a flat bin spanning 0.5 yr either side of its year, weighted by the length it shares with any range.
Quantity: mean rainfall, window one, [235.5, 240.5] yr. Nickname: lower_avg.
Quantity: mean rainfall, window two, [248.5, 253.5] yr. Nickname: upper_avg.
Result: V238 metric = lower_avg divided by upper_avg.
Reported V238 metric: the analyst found 0.90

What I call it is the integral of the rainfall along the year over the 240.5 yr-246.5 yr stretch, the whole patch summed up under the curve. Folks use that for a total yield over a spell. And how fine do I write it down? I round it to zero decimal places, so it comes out 1189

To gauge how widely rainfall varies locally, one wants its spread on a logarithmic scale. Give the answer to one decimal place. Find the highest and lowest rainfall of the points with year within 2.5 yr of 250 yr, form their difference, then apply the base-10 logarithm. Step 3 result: 1.4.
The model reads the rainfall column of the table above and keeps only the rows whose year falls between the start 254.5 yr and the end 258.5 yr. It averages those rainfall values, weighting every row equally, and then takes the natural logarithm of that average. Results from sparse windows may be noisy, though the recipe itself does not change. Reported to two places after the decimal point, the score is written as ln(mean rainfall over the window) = 5.34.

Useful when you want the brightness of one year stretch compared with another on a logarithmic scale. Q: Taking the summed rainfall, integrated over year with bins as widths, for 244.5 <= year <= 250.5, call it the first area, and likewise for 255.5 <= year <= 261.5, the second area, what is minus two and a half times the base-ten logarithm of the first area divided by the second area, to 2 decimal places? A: 0.10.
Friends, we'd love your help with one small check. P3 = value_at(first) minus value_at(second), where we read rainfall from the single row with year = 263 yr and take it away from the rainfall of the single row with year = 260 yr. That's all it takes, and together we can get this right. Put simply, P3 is -14.5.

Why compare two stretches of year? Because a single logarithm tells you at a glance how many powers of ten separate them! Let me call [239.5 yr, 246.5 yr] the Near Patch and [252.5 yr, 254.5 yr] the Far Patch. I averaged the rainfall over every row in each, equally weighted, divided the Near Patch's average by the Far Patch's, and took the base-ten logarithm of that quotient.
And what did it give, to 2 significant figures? -0.031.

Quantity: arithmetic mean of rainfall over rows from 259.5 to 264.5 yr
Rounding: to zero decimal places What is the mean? 236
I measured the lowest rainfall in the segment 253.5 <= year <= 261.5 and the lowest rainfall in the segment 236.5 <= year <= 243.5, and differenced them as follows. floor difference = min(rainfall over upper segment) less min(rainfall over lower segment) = 28.7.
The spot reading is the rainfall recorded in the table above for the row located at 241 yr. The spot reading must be 195.4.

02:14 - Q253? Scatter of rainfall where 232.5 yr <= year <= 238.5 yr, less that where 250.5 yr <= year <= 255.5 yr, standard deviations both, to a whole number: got 2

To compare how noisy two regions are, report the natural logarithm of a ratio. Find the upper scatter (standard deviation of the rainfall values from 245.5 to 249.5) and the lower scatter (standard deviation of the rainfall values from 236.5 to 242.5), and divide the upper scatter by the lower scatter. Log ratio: 0.6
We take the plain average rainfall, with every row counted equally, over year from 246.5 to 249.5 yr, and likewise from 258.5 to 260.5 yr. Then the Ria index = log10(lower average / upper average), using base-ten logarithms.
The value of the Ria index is -0.068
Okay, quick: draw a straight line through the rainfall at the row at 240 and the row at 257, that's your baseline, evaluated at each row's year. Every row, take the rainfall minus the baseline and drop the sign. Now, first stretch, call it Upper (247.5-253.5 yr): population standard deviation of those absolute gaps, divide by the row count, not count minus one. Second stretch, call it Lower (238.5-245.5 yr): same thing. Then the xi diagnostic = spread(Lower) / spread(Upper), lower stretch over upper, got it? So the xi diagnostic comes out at 1.3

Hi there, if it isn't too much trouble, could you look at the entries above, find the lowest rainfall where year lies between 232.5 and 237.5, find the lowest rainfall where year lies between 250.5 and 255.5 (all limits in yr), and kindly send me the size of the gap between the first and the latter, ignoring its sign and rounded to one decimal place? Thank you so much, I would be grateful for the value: 25.5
